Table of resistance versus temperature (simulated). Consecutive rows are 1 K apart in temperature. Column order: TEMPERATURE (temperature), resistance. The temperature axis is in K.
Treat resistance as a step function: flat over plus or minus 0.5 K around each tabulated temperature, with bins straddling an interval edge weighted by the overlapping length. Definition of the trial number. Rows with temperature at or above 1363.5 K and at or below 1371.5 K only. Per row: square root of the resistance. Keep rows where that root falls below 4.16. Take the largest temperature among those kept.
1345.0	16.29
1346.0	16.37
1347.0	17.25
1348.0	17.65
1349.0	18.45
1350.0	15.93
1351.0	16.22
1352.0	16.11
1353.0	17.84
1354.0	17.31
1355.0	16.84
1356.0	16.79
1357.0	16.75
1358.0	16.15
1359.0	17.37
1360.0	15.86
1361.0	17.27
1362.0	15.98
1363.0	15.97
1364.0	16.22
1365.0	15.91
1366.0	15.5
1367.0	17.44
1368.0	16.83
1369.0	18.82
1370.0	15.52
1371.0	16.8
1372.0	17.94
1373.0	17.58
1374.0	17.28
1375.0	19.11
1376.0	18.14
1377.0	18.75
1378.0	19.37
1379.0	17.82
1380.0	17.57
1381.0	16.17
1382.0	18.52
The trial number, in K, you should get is 1371.0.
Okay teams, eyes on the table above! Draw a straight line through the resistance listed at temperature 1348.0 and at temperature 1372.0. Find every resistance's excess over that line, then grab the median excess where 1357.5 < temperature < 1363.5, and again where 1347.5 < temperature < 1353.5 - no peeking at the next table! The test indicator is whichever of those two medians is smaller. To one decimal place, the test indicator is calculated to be -1.7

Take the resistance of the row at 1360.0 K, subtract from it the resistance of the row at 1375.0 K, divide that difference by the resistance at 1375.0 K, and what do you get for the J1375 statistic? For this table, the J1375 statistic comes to -0.17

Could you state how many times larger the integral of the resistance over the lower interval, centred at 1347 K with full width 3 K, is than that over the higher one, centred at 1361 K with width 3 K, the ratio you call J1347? 1.04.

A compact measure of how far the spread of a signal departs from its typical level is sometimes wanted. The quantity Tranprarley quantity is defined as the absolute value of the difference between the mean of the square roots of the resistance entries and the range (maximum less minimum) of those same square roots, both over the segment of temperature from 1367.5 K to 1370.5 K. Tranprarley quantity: 3.73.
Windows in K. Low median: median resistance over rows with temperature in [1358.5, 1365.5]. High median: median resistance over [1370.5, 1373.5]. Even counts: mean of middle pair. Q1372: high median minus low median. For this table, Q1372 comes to 1.6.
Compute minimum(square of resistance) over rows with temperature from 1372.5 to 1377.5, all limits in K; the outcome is 299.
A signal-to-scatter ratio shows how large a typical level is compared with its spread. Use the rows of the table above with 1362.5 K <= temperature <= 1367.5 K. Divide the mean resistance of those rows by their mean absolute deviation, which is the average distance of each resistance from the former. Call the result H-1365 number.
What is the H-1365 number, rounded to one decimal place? 32.6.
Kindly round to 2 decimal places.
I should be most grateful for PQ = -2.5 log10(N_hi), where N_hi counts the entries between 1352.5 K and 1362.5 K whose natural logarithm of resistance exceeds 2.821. -1.75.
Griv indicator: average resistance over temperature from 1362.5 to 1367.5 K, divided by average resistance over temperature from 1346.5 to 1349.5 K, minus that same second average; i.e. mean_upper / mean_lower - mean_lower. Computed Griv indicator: -16.9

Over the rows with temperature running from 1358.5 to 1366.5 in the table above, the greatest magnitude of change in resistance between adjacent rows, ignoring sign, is 1.5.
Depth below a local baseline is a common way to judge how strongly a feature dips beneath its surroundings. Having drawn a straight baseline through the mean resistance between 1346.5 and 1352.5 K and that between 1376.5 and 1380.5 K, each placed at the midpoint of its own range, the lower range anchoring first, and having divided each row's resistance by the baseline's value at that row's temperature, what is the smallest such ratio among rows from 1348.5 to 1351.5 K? 0.939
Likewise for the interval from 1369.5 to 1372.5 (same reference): 0.864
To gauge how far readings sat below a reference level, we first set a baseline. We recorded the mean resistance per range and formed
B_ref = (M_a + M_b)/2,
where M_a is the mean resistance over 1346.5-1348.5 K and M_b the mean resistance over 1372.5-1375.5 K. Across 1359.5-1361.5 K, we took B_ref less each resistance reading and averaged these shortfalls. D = 1.2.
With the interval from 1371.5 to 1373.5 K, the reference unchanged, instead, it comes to 0.0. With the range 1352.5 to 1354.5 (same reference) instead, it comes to 0.1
